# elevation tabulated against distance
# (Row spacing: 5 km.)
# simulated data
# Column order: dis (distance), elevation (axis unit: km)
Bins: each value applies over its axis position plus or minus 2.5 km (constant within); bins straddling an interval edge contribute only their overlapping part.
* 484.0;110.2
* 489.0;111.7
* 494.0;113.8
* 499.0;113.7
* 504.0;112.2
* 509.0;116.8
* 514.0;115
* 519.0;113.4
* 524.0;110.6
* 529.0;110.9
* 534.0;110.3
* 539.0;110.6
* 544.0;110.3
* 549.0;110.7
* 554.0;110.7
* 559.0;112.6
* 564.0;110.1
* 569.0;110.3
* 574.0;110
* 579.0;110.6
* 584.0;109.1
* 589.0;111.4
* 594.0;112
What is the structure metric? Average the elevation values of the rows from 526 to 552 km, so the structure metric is 111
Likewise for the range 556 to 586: 110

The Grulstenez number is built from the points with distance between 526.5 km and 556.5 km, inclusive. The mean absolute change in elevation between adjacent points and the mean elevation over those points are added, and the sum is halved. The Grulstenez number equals 55.5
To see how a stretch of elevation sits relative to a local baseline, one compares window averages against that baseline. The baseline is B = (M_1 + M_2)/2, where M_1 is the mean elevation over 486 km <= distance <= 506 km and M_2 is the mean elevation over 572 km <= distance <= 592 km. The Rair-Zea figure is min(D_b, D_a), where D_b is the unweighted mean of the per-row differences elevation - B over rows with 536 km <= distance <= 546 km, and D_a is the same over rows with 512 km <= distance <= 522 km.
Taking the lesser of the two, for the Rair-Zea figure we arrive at -1.11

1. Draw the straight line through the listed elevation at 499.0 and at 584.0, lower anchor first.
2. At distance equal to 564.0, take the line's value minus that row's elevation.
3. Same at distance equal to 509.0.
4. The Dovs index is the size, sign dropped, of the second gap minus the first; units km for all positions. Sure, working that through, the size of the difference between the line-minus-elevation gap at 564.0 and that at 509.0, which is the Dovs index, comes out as 3.72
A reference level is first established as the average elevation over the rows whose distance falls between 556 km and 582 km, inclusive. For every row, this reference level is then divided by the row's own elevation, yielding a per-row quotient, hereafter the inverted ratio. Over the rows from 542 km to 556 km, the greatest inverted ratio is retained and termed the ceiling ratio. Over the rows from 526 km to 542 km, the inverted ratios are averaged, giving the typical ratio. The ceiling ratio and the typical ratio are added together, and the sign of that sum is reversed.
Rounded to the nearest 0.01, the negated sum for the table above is -2.00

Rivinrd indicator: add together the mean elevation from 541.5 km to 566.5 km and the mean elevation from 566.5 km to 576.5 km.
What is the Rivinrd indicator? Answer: 221.0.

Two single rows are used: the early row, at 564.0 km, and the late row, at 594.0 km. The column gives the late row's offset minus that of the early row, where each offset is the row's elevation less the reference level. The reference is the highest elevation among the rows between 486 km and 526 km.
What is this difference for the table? 1.9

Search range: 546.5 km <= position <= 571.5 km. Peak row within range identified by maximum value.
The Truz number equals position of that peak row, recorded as 559.0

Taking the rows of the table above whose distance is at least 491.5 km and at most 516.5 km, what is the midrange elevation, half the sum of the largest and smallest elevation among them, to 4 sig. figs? 114.5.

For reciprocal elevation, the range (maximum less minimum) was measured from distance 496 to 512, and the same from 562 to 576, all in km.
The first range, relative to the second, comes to 14.2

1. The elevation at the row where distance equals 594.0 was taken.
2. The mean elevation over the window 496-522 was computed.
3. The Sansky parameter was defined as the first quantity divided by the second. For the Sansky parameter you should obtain 0.981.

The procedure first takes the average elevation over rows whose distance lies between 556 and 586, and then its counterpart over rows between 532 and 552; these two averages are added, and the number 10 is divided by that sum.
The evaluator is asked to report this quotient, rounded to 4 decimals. 0.0453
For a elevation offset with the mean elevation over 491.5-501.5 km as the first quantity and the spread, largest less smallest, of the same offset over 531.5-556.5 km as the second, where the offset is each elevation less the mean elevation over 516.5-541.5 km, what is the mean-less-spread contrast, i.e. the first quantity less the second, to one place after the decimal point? 2.2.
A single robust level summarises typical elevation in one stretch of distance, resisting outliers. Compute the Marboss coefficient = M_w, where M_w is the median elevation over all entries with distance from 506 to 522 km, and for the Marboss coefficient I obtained 115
